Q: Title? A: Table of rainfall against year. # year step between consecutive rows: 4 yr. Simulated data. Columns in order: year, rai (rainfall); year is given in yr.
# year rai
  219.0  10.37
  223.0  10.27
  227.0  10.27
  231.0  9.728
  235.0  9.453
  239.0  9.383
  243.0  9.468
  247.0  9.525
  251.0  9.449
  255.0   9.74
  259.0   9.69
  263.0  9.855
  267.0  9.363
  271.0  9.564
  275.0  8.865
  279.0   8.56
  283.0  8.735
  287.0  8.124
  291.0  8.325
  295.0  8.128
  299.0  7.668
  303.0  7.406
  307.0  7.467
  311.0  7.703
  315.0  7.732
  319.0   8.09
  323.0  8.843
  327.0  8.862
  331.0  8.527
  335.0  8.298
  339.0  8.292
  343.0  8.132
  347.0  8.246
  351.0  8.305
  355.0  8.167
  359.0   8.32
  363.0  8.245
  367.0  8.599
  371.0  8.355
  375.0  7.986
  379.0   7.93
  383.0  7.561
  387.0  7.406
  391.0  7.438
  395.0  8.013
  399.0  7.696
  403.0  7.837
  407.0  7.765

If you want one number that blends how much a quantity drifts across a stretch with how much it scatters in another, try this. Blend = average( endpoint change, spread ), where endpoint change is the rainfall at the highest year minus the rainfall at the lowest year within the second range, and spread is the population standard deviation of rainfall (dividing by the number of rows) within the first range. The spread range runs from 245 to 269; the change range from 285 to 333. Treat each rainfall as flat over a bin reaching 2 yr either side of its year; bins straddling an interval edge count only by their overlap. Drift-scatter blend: 0.29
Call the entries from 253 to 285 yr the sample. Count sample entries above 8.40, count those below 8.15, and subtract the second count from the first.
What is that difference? 8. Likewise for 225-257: 8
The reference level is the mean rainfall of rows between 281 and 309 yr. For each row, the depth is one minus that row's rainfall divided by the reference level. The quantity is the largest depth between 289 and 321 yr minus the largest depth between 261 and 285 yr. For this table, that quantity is 0.14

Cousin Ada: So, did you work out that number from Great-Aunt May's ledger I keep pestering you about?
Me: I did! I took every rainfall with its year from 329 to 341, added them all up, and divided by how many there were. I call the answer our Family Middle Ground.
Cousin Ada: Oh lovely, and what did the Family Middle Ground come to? 8.4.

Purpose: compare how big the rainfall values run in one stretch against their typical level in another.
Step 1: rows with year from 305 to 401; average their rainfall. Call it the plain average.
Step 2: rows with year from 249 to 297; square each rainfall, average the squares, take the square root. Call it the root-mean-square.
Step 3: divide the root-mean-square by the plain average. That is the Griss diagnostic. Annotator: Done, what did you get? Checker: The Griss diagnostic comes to 1.12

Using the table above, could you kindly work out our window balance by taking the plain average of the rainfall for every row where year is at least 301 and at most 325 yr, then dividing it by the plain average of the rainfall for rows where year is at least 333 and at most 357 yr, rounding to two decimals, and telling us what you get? 0.96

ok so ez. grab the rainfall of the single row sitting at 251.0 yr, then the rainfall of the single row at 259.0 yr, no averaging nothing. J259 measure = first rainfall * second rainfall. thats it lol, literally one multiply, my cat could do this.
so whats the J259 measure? 92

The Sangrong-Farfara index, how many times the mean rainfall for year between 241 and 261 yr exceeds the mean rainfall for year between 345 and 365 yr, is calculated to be 1.16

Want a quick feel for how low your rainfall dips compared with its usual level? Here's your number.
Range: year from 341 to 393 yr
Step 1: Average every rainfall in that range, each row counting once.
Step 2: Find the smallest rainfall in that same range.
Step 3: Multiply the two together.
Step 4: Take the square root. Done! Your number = 7.7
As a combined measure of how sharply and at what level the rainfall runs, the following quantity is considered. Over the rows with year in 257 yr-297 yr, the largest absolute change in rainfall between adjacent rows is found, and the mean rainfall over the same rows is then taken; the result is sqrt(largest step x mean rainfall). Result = 2.50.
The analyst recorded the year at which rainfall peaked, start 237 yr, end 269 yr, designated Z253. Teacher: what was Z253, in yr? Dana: 263.0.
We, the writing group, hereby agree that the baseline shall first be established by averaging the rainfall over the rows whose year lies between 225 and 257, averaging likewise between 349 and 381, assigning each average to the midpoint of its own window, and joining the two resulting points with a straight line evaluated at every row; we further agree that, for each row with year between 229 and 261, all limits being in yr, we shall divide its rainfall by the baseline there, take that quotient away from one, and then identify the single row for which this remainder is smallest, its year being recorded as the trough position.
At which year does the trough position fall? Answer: 255.0 yr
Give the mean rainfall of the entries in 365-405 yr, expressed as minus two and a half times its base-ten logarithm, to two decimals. -2.24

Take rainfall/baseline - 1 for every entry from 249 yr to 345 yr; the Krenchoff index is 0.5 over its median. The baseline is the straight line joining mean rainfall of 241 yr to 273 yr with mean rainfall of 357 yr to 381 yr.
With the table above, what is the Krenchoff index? -10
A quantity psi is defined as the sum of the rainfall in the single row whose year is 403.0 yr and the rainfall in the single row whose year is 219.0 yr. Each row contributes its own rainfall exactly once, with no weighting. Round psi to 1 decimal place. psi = 18.2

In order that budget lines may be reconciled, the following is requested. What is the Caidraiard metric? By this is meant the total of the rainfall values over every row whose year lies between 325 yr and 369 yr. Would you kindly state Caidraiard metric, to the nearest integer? 92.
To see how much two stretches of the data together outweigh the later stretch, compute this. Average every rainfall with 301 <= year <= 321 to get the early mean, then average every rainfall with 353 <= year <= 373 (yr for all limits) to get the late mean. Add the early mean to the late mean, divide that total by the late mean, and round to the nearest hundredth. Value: 1.92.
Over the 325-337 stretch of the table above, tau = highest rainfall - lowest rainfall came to 0.56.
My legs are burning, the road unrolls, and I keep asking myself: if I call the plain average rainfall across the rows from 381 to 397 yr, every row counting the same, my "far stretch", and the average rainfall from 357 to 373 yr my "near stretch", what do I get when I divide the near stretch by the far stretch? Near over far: 1.10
